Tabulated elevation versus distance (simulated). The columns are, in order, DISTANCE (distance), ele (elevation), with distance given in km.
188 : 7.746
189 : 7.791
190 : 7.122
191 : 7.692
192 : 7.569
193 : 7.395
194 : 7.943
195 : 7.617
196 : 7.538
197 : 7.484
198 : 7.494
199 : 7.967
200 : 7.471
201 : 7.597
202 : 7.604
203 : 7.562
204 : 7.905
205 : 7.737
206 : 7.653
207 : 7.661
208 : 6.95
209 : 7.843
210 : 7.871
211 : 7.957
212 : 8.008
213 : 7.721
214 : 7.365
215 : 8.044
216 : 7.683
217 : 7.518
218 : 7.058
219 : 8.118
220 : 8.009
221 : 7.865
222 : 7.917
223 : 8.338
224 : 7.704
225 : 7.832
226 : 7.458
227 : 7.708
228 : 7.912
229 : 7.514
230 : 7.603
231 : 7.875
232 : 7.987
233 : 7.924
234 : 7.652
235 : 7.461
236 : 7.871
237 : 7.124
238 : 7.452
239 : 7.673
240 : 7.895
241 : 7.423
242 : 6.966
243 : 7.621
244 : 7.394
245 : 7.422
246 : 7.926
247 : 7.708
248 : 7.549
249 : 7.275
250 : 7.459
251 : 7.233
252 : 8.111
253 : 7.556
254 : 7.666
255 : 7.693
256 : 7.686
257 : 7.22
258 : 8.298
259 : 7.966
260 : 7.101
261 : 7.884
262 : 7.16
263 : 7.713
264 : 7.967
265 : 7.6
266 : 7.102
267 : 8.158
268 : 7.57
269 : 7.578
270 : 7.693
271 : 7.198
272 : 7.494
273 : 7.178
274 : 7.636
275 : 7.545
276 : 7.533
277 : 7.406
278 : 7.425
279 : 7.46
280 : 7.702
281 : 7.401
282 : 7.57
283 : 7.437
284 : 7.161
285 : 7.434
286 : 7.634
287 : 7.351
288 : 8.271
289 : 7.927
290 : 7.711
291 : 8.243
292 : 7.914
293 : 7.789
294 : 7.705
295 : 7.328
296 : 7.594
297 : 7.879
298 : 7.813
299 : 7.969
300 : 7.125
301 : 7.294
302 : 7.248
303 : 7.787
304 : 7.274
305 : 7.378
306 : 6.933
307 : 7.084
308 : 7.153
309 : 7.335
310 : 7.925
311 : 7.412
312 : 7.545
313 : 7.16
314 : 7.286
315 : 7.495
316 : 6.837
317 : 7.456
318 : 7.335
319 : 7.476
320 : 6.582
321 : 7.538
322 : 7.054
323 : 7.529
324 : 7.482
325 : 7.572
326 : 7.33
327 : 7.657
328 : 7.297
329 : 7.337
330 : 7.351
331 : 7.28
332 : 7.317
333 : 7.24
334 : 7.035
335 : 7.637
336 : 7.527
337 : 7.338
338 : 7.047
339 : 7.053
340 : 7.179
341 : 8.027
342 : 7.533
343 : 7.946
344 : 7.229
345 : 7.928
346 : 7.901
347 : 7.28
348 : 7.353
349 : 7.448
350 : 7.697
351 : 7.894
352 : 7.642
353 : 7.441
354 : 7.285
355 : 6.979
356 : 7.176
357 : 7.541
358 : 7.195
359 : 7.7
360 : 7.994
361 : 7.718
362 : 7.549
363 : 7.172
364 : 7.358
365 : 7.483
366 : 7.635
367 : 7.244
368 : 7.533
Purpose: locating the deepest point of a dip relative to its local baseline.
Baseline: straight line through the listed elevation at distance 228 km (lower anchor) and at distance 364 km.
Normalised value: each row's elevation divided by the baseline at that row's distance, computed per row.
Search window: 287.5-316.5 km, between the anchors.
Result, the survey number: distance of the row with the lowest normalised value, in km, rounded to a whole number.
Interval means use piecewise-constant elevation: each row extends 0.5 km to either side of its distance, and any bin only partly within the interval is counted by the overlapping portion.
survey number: 316 km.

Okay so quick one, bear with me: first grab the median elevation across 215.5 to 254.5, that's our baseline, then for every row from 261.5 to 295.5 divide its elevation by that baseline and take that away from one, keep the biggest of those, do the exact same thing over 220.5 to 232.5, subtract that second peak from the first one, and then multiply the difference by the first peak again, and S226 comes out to 0.0034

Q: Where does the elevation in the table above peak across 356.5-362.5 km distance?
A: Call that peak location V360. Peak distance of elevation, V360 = 360 km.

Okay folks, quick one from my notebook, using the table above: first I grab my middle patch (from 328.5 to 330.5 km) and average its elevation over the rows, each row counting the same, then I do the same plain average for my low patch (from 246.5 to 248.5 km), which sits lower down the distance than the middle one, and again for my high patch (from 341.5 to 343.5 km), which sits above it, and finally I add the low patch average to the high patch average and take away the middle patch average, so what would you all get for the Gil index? 8.02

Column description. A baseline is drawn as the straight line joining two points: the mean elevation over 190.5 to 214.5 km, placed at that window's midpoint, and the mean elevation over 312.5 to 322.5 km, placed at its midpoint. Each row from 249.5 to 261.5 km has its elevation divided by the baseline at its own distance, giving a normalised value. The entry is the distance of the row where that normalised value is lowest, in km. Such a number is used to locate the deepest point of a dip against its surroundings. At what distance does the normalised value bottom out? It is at 260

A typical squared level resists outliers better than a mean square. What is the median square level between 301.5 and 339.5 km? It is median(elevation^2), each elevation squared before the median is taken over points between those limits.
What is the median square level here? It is 53.8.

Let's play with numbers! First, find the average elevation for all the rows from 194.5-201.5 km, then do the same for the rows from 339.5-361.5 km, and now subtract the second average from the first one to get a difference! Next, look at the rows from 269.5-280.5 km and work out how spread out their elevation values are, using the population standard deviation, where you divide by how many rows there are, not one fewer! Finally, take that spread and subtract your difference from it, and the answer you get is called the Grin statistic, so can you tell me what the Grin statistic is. 0.12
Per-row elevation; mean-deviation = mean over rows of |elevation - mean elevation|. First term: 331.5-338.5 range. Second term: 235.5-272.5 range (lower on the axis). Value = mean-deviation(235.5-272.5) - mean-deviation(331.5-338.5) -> 0.08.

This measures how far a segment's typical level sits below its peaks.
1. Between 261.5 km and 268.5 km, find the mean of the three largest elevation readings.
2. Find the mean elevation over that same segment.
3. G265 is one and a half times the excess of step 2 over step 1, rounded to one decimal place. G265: -0.5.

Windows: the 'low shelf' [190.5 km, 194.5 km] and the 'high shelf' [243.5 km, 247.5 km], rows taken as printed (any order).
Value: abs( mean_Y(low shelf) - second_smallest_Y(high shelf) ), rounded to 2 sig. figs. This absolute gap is 0.23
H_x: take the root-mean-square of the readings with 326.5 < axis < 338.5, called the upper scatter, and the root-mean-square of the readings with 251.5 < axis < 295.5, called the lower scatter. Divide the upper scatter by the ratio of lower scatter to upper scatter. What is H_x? 7.07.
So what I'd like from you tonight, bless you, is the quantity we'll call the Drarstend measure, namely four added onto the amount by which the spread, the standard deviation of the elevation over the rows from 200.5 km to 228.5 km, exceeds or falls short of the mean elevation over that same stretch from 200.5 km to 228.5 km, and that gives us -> -3.44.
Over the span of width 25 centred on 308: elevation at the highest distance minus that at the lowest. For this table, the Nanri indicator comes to -1.0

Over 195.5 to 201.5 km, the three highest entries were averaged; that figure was 7.70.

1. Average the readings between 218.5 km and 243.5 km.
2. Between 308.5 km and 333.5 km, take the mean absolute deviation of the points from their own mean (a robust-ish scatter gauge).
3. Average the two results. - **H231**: 3.95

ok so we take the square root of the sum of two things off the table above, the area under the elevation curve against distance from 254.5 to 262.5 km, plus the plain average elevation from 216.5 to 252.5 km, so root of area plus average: 8.3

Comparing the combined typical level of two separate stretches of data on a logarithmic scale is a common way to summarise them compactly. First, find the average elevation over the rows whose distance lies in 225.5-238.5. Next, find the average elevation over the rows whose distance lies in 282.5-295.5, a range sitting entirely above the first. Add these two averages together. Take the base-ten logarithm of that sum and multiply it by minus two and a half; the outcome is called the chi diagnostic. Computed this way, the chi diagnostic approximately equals -2.96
